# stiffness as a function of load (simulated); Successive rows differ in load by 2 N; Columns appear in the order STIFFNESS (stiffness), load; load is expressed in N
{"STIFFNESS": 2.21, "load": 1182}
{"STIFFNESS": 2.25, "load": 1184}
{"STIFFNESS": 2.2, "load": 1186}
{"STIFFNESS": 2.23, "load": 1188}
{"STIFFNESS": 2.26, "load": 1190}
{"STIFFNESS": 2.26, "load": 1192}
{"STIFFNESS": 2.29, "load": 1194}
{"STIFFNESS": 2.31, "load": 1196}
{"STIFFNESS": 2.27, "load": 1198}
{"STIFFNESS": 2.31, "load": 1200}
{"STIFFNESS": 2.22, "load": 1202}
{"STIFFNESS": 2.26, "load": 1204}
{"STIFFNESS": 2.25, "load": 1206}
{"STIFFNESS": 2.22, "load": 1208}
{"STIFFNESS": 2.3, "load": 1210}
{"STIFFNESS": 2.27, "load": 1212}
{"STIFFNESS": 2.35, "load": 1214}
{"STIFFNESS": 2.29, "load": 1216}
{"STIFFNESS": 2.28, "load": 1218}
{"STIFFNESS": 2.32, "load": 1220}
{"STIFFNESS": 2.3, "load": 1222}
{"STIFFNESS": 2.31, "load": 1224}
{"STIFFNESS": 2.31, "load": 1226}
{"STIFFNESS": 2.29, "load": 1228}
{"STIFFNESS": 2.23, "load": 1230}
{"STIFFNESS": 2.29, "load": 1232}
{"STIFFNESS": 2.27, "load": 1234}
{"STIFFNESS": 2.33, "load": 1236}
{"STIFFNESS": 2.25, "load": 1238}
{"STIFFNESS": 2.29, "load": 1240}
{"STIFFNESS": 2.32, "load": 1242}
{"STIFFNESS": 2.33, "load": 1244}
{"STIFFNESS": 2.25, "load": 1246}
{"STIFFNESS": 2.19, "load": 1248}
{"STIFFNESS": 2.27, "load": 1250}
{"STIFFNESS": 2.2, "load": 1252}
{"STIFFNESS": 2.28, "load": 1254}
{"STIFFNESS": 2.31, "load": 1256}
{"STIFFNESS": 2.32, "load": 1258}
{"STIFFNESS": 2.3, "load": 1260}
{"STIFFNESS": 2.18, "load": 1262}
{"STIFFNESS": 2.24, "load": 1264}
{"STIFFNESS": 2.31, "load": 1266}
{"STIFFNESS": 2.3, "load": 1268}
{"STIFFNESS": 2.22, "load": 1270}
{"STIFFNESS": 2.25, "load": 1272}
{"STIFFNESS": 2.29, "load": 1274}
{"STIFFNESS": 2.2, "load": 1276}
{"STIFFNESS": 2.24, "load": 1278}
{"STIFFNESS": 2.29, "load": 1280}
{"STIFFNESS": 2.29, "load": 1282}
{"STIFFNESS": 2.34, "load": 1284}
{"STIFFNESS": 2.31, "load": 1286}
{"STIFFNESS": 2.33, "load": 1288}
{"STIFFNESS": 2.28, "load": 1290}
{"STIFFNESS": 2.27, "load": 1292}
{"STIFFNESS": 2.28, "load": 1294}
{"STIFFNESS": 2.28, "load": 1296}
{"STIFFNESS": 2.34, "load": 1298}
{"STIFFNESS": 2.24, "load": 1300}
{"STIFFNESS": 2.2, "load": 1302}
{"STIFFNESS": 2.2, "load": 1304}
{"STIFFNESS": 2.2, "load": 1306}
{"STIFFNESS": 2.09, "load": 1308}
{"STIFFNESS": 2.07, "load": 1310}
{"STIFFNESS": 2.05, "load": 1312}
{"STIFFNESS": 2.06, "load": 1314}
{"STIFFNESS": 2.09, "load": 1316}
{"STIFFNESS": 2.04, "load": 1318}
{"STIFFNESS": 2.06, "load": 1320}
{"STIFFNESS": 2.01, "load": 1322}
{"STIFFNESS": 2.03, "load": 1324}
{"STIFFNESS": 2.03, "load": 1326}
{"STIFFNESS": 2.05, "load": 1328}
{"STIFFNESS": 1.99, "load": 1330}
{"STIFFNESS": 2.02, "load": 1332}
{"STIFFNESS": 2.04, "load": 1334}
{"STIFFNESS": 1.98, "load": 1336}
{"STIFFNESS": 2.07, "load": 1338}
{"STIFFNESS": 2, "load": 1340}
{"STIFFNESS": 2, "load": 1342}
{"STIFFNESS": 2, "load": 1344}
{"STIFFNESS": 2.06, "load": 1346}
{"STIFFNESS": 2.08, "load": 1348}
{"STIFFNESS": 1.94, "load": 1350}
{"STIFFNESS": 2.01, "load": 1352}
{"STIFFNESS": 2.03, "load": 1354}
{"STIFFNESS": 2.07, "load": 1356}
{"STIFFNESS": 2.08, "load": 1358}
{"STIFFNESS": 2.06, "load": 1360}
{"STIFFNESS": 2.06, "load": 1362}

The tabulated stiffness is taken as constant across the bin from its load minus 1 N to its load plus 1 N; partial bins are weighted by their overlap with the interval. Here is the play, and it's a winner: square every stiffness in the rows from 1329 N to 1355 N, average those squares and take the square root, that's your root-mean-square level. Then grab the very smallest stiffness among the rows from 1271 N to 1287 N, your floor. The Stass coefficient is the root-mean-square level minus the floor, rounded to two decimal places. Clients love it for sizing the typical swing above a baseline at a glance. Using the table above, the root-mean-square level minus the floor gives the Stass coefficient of -0.18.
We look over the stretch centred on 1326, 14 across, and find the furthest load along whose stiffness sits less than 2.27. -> 1332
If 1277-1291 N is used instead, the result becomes 1278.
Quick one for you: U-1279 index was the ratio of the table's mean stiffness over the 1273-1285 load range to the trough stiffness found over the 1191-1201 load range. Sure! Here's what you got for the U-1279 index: 1.01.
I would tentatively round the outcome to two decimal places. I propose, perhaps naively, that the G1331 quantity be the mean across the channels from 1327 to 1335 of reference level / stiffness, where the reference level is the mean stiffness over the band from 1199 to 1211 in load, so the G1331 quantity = 1.12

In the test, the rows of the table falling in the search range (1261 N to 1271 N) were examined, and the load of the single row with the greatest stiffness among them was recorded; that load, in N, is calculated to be 1266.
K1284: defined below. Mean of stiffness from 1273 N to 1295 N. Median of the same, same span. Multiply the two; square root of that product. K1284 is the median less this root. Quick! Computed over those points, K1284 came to 0.0032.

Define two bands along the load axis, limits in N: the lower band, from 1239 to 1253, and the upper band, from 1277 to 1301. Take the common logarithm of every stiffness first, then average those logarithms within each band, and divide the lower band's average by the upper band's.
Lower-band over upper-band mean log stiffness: 0.99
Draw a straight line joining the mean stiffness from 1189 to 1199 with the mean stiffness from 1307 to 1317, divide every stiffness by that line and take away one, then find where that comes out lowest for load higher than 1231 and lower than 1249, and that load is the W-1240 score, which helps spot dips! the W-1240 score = 1248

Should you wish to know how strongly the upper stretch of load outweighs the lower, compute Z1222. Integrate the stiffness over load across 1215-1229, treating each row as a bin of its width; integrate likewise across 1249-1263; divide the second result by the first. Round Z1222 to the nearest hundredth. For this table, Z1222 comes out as 0.99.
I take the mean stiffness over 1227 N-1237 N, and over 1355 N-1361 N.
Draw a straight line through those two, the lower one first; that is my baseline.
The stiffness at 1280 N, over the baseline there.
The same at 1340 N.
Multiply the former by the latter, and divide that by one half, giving 1.98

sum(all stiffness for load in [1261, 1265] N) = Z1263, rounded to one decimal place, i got 4.4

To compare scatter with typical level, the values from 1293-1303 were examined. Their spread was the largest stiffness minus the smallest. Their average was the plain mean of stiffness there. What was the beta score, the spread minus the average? -2.13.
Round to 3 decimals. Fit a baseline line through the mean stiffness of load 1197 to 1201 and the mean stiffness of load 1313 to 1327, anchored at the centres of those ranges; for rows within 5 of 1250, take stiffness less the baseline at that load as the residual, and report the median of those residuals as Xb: 0.055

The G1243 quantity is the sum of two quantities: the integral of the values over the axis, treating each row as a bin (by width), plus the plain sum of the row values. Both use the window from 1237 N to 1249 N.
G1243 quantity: 40.9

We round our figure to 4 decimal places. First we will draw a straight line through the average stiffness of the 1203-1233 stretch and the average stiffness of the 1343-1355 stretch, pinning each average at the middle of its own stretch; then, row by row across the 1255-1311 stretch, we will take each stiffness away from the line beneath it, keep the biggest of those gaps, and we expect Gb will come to 0.0288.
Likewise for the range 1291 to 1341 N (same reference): 0.0684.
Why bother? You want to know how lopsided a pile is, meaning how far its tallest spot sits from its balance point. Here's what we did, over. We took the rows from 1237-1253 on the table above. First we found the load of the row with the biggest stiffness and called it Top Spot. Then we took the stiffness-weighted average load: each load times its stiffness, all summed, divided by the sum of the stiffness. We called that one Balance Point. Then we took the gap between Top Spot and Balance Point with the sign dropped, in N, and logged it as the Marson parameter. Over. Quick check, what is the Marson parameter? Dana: 0.9 N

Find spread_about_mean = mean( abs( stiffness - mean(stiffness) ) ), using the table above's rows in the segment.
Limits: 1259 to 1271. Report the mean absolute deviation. 0.045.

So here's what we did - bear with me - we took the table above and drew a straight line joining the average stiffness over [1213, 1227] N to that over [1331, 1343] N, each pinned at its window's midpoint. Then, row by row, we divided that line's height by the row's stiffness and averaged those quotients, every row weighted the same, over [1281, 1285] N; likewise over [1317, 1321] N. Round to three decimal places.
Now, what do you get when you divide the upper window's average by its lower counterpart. 1.082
